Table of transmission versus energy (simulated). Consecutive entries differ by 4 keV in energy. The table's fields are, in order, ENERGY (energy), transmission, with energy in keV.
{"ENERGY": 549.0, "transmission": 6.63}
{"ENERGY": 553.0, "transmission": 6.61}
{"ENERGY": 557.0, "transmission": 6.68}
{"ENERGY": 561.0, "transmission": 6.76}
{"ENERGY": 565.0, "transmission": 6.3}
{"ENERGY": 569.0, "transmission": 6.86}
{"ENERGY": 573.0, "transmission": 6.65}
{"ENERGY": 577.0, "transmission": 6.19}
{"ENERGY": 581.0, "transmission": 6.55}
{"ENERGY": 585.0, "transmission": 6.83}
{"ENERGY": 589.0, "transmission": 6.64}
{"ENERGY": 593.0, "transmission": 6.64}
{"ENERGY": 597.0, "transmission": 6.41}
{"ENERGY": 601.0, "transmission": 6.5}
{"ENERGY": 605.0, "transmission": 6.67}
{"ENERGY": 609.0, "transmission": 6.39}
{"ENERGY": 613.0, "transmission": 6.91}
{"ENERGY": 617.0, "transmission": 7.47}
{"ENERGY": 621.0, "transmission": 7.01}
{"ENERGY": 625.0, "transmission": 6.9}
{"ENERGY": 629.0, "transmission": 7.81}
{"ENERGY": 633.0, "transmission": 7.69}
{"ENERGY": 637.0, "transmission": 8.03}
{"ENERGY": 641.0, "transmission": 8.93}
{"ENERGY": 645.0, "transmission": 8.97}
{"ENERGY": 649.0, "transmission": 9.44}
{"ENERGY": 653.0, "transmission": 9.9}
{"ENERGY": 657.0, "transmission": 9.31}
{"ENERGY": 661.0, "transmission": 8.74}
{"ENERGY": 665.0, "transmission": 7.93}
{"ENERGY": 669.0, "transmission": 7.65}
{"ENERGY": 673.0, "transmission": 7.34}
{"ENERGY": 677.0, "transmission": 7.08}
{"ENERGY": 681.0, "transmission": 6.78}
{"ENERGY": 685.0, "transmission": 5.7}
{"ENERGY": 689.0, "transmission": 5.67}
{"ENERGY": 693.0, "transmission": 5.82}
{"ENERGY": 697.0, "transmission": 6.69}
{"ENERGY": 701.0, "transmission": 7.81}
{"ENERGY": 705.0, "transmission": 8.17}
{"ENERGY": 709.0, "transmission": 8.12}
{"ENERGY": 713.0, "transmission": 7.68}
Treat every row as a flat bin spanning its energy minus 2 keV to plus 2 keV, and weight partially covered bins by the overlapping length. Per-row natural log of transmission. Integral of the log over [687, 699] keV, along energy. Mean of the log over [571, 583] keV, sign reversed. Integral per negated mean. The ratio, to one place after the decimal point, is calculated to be -11.6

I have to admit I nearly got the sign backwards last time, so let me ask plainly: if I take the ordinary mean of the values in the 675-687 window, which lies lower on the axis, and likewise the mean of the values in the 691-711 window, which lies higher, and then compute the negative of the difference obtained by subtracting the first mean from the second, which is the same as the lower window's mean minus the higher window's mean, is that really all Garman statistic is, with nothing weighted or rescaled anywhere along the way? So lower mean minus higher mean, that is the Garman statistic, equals -0.8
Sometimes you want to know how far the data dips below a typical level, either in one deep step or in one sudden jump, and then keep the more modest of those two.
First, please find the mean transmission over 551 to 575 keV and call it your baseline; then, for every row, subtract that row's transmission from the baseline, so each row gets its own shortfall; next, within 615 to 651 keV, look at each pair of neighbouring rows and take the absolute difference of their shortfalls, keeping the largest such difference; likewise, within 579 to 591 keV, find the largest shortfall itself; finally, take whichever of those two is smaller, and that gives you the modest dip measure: 0.093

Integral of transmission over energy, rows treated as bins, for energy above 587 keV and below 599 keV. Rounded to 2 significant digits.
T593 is 79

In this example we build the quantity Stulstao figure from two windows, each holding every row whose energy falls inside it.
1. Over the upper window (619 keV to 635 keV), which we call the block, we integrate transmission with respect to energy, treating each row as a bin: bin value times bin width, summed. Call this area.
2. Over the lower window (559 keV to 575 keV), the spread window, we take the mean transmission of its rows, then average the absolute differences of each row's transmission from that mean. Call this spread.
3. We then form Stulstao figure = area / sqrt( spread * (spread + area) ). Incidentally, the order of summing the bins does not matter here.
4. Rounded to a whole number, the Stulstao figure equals 26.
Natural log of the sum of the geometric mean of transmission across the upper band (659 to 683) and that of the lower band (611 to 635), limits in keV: 2.70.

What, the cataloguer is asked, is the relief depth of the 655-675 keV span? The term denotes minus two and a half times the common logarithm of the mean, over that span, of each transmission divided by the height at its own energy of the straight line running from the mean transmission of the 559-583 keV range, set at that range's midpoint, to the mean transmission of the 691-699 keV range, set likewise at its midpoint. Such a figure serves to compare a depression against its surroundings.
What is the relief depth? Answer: -0.28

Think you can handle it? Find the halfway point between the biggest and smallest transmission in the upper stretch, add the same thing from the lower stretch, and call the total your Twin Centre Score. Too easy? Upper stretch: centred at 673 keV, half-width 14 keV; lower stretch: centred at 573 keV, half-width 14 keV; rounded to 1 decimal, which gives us 13.7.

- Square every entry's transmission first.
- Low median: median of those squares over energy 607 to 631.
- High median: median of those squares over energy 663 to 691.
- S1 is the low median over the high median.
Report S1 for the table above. 1.0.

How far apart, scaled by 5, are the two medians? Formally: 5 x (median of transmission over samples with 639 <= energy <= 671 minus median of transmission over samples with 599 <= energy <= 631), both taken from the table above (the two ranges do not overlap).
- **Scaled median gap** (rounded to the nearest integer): 10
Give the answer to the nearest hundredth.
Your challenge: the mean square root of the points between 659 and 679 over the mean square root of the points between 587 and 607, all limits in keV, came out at 1.09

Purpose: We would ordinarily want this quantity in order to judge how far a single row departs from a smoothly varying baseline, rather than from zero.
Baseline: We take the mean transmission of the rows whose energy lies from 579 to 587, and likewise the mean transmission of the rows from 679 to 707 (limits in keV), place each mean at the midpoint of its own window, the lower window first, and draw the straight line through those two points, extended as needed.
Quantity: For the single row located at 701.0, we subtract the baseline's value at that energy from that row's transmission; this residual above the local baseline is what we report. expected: 1.1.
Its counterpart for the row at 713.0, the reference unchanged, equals 1.0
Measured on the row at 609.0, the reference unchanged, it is -0.3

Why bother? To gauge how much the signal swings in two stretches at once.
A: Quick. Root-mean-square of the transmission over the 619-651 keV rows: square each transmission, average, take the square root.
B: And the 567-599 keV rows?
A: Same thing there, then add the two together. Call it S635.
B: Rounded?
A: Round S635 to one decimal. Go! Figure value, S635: 14.7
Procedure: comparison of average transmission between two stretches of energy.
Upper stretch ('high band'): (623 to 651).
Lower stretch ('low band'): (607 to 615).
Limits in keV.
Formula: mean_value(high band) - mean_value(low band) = 1.6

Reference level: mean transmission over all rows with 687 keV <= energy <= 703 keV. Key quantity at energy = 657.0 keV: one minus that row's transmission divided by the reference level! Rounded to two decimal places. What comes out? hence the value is -0.43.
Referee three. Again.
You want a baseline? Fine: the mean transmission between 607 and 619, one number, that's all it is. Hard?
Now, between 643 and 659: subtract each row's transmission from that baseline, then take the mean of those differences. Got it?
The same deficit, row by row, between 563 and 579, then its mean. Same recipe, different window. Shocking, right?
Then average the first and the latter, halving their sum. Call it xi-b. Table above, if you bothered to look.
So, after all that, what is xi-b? -1.0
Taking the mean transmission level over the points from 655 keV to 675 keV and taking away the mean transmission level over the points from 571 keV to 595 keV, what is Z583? 1.6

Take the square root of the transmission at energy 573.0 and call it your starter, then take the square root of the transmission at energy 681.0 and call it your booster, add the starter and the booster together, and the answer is 5.18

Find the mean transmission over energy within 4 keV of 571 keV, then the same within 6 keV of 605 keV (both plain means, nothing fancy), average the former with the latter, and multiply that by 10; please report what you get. 66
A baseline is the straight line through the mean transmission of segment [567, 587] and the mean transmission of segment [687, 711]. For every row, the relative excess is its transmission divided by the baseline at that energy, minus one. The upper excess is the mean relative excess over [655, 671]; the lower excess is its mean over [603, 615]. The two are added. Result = 0.20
